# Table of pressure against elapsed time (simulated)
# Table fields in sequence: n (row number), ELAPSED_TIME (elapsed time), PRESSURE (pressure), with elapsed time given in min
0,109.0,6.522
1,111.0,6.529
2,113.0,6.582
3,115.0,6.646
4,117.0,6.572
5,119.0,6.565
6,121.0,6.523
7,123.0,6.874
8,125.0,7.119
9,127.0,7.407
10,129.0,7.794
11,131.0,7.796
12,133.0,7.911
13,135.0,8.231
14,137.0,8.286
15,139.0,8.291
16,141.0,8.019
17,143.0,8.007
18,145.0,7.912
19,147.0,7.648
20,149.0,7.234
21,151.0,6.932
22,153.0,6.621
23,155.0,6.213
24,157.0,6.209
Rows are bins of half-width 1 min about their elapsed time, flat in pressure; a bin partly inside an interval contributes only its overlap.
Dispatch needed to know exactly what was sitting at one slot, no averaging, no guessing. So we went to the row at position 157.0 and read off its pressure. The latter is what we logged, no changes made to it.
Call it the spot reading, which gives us 6.209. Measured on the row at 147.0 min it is 7.648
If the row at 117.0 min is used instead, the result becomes 6.572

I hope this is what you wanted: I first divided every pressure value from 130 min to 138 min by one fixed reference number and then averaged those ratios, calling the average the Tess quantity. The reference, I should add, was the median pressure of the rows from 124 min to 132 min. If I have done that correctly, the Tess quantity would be 1.060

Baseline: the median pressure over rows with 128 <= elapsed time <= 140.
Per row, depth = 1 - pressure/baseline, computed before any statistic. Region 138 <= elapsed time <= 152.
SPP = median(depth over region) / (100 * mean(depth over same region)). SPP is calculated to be 0.0045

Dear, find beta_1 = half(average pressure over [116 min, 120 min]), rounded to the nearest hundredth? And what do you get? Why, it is 3.28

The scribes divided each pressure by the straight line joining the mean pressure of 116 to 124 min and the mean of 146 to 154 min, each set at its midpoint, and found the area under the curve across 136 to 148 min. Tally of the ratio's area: 13.8 min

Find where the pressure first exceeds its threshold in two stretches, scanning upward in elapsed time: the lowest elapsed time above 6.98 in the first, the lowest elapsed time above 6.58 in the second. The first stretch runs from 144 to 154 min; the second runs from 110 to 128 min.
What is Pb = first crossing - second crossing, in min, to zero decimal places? 32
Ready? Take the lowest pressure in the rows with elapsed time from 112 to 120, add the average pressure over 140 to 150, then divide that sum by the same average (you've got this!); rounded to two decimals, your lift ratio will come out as 1.85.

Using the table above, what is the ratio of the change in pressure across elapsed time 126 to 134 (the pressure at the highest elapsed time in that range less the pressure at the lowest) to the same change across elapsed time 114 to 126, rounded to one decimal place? 1.1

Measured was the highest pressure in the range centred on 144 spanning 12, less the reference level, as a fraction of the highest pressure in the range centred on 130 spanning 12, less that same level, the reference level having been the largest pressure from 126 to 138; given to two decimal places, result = -0.09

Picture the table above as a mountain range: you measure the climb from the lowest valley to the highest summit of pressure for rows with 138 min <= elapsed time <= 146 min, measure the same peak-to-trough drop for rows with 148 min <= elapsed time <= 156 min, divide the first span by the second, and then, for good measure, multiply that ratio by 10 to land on 3.7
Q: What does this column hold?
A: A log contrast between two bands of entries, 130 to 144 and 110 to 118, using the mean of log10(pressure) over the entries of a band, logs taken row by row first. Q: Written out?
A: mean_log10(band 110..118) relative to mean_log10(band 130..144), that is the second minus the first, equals -0.09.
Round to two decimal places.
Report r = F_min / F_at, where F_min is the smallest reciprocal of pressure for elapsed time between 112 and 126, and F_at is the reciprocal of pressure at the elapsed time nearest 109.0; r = 0.92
